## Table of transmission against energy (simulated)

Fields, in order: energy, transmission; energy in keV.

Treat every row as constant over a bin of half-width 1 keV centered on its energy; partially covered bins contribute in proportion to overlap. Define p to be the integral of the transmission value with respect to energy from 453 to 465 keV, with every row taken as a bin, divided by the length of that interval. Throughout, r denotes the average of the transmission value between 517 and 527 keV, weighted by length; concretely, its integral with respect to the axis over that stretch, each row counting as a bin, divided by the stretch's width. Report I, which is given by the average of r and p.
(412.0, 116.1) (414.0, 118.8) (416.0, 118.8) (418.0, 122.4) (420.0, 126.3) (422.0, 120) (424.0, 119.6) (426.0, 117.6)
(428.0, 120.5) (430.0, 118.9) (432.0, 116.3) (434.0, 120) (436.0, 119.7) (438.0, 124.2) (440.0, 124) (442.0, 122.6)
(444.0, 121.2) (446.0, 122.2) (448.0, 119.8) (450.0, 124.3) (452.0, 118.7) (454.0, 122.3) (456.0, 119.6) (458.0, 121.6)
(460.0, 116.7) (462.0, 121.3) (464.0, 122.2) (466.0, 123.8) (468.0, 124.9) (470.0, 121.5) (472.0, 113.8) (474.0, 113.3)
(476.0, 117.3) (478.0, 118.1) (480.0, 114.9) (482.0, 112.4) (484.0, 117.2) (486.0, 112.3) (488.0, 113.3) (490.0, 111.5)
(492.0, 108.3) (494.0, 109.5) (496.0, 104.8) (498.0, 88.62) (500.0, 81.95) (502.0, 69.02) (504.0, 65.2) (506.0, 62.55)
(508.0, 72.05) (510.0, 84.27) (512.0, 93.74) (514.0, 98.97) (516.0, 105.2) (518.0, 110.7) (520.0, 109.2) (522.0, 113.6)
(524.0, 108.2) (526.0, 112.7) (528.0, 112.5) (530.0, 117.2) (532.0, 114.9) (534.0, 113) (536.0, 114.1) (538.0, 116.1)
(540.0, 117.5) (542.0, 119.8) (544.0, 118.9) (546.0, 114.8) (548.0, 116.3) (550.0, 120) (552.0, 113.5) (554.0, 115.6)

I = 116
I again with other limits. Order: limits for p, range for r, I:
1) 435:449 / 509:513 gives 105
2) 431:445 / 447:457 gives 121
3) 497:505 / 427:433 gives 97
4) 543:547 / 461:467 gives 120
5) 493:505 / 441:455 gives 104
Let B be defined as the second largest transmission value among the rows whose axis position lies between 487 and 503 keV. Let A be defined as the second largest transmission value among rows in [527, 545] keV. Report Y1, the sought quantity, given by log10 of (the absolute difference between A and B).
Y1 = 0.9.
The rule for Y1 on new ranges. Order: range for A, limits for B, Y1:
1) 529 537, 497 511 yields 1.5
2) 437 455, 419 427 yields 0.6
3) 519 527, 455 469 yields 1.0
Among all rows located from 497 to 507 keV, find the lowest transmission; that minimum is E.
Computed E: 62.55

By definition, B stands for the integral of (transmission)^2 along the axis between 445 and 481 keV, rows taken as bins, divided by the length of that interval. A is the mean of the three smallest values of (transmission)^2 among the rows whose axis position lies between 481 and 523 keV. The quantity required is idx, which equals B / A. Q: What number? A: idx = 3.33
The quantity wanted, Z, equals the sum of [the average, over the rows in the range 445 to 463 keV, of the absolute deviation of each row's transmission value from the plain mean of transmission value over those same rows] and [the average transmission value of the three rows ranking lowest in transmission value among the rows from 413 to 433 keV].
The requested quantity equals 119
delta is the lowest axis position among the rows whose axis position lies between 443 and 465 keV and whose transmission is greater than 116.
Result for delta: 444.0 keV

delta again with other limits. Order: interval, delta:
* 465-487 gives 466.0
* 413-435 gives 414.0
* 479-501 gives 484.0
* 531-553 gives 538.0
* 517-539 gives 530.0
